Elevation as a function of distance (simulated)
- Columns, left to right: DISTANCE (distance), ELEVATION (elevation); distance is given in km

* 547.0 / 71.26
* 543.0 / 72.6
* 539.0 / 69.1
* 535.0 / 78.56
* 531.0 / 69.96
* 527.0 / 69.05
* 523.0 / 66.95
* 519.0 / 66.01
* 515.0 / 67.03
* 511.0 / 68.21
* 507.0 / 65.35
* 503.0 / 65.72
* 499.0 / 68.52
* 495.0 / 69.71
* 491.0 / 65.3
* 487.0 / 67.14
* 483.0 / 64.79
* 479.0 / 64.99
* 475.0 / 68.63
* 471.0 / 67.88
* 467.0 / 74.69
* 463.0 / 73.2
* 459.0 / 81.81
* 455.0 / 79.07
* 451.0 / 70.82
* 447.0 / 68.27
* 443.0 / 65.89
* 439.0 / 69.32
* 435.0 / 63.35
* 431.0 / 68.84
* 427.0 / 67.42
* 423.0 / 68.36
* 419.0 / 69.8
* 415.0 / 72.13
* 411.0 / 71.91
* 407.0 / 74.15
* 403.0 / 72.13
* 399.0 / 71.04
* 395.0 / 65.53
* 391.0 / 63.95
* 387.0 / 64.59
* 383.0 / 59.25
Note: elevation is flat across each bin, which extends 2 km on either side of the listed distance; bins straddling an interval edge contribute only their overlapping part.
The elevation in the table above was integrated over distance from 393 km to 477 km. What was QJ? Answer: 5937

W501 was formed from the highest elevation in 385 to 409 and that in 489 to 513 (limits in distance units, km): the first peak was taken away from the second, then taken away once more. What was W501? -78.6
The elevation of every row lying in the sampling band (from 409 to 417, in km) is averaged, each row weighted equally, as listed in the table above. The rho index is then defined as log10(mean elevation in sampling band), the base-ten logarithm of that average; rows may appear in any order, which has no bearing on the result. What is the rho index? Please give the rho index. 1.857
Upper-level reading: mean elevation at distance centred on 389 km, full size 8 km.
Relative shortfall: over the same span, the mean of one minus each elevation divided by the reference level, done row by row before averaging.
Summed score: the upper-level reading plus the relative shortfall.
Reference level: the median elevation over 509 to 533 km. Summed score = 64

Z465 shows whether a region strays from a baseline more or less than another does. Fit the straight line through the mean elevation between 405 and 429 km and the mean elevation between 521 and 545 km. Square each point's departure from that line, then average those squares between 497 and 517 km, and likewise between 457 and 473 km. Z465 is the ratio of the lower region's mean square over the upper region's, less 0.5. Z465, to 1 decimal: 1.7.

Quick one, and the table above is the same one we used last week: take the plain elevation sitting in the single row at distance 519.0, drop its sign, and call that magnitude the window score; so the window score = 66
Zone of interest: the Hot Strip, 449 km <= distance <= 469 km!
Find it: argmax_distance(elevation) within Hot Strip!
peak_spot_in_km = 459.0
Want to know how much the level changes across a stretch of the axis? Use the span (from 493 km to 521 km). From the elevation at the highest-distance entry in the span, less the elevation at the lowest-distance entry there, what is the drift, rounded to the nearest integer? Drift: -4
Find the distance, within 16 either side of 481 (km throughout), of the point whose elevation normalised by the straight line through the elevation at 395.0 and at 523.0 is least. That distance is 483.0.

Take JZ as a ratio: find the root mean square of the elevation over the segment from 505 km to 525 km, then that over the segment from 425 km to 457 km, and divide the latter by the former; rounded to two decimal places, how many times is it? 1.04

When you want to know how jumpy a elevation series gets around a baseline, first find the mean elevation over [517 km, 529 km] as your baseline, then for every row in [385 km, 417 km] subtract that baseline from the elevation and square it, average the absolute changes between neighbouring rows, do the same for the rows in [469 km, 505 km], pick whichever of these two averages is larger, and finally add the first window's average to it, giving 24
